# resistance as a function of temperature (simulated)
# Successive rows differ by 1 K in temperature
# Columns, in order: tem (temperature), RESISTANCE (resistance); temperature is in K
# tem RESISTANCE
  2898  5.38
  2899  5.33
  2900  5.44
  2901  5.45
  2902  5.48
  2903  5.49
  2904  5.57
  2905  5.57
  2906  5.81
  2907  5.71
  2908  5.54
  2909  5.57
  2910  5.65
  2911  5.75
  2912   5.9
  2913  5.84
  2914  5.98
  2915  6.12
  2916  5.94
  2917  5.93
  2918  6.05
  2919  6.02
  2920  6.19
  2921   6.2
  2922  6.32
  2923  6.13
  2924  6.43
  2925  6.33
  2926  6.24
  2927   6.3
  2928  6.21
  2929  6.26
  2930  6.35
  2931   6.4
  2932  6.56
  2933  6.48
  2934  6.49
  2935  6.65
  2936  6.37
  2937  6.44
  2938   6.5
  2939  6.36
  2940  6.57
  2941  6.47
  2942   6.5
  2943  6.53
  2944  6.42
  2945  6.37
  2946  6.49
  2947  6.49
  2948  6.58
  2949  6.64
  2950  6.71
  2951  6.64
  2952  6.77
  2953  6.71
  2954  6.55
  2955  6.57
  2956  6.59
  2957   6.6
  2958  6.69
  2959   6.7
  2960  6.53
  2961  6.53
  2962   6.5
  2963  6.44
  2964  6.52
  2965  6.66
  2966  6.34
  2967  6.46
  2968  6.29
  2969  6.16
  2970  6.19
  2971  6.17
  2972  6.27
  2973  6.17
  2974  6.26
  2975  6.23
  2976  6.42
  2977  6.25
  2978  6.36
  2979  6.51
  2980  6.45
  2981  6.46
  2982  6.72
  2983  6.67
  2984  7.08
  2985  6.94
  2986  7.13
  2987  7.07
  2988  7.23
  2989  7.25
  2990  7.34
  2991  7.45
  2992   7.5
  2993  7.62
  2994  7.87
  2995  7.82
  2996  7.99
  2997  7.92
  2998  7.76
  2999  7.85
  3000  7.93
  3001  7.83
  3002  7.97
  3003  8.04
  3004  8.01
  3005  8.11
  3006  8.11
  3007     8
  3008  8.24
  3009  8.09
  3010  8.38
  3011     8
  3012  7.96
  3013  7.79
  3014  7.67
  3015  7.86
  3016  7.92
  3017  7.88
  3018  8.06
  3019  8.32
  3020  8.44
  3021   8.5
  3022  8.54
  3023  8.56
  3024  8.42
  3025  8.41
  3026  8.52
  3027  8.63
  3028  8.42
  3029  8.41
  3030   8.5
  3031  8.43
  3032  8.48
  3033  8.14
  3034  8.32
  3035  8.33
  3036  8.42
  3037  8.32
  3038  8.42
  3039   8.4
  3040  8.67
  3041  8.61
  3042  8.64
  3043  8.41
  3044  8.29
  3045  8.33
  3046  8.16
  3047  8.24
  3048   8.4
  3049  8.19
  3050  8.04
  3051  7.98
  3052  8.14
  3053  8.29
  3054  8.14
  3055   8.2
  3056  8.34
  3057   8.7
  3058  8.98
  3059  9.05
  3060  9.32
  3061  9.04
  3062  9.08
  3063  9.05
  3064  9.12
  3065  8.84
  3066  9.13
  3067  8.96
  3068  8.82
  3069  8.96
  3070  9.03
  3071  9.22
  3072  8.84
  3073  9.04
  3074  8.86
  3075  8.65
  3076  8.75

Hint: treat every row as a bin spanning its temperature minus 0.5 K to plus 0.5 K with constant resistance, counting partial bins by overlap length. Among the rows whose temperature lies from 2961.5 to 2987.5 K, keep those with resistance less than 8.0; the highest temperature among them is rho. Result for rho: 2987 K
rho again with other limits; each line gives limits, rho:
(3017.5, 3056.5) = 3051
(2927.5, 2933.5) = 2933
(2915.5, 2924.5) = 2924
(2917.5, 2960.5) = 2960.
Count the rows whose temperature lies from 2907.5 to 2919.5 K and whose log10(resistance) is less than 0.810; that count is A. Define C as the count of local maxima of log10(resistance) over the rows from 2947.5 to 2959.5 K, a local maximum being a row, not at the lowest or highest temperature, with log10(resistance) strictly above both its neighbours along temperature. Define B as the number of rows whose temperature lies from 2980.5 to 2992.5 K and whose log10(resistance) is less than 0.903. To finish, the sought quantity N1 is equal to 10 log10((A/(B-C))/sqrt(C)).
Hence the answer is -0.7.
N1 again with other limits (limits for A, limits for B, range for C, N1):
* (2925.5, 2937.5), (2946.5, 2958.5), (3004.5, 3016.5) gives -2.5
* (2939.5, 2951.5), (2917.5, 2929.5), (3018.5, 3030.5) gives -8.5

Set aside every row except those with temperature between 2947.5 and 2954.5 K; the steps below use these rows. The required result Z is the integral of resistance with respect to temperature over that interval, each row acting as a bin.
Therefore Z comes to 47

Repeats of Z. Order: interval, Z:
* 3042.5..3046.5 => 33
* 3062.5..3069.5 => 63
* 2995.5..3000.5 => 39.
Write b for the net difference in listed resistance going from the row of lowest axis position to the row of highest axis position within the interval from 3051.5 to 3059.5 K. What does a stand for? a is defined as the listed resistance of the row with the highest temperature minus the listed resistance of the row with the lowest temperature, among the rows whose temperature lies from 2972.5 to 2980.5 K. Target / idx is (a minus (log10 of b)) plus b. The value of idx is 1.23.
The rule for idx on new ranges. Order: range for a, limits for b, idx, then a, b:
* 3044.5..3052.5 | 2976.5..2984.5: 0.72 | -0.19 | 0.8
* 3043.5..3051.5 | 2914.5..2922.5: 0.59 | -0.31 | 0.2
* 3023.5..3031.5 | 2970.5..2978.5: 0.92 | 0.01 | 0.2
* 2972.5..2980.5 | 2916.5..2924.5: 1.08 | 0.28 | 0.5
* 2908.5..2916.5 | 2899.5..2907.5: 1.21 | 0.37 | 0.3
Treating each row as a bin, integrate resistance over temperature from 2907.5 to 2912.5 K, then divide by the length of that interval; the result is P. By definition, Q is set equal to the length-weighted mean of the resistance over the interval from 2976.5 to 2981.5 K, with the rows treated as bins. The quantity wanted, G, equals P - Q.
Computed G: -0.7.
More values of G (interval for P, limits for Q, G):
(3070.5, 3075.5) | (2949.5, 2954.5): 2.2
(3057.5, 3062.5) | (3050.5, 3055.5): 0.9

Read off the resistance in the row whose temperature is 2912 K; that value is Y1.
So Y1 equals 5.9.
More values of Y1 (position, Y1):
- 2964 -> 6.52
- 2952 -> 6.77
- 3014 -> 7.67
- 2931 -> 6.4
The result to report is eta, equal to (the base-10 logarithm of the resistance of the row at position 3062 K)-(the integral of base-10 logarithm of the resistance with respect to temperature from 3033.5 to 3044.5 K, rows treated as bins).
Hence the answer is -9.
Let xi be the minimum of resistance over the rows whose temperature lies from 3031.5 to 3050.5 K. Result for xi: 8.04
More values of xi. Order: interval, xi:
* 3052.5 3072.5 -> 8.14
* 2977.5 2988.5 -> 6.36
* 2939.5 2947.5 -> 6.37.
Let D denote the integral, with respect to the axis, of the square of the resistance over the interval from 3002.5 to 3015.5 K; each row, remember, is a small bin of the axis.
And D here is 837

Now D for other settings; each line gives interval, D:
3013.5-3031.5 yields 1243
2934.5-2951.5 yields 721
